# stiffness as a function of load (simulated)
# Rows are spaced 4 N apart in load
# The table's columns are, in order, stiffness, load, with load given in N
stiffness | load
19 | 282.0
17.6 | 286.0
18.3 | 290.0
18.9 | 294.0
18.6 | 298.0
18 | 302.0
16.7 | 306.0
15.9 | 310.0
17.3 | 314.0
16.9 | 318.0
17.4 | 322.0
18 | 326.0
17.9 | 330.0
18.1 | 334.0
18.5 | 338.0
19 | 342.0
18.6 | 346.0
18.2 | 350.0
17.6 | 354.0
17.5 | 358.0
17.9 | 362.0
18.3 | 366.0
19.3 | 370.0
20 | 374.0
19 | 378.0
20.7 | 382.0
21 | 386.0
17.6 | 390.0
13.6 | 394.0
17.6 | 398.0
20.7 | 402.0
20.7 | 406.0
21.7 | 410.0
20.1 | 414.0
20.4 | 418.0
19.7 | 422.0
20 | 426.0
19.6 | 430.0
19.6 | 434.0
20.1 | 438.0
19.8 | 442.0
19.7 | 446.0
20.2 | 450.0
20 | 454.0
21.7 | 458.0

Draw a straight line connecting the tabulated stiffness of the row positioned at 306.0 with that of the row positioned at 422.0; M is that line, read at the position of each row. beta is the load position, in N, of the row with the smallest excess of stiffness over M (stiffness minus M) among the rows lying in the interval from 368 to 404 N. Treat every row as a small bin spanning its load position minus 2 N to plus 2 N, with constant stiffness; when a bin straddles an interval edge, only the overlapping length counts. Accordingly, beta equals 394.0 N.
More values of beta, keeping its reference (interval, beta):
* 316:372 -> 358.0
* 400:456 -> 446.0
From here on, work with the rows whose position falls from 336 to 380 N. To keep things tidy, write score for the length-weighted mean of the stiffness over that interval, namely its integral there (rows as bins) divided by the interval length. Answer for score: 18.5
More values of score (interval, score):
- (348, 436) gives 19.1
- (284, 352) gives 17.9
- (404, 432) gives 20.3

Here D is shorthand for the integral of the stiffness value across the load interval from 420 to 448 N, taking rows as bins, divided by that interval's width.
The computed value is 19.8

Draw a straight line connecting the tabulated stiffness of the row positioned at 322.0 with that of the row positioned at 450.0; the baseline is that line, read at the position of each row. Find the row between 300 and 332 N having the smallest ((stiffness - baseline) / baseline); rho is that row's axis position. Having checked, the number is 310.0 N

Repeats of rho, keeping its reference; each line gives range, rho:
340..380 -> 358.0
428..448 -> 446.0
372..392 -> 390.0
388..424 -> 394.0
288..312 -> 310.0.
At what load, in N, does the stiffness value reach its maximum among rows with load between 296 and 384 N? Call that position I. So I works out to 382.0 N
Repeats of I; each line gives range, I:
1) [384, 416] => 410.0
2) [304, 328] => 326.0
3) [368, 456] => 410.0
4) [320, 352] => 342.0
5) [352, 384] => 382.0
